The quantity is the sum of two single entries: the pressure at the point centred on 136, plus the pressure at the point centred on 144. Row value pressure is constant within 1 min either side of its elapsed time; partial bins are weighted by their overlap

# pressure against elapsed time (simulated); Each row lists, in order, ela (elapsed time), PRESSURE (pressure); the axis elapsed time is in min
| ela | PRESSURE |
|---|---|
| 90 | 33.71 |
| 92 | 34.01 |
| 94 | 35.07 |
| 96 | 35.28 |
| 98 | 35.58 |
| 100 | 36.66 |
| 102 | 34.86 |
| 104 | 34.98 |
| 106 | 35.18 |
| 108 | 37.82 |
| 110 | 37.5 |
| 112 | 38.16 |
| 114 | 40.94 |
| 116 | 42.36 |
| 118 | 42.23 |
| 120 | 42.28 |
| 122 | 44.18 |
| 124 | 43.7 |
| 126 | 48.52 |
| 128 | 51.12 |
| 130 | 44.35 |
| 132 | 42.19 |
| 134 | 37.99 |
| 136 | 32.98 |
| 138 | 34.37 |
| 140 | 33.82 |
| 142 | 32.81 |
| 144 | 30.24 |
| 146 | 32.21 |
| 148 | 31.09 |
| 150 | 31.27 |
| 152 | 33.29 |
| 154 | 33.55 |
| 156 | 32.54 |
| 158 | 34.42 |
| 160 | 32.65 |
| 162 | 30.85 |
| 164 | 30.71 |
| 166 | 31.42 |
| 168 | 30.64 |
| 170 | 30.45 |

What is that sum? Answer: 63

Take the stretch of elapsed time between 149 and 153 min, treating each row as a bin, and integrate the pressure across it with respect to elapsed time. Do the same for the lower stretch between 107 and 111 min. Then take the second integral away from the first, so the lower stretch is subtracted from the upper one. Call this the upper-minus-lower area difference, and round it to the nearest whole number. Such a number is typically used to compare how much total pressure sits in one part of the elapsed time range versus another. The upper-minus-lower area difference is -22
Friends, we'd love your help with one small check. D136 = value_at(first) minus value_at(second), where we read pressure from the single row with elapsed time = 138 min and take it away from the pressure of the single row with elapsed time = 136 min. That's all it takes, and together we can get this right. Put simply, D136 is -1.4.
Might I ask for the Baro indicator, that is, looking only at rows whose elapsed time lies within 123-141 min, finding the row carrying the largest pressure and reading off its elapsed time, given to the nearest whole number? 128 min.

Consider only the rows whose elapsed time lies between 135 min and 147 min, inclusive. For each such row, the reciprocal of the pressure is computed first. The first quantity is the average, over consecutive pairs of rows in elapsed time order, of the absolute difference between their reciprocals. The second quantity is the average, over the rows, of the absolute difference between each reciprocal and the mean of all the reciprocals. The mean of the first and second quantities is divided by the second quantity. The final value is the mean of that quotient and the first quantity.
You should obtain 0.62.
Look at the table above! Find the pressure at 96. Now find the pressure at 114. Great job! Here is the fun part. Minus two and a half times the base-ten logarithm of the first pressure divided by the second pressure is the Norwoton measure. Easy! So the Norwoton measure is 0.16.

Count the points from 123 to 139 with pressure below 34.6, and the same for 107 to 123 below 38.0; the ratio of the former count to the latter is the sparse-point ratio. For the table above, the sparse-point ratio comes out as 1.00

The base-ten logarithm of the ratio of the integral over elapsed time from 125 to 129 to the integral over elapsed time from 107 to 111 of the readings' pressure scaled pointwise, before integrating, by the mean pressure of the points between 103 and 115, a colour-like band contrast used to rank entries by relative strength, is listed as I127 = 0.12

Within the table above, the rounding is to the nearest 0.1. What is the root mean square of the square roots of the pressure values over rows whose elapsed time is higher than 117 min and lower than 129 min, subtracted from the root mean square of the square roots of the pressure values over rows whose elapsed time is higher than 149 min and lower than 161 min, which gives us -1.0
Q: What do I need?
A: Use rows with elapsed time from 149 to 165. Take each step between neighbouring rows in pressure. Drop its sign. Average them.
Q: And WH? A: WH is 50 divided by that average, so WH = 39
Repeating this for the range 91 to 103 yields 56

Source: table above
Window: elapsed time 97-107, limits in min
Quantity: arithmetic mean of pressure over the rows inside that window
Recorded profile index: 35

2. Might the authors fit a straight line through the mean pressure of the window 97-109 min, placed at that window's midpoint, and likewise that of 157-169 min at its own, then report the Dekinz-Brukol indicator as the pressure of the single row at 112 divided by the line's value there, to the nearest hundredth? 1.08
